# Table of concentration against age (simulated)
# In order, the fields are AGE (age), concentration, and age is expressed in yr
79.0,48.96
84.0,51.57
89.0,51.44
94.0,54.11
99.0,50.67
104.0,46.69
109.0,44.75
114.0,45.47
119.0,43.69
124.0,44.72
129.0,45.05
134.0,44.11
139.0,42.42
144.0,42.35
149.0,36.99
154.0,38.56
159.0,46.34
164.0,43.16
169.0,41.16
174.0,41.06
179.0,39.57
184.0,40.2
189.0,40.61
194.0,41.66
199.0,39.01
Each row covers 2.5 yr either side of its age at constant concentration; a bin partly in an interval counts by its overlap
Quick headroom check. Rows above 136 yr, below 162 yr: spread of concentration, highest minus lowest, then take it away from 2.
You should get -7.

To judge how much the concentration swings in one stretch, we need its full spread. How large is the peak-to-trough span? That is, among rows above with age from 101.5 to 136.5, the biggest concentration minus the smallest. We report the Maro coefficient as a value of 3.0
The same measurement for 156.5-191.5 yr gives 6.8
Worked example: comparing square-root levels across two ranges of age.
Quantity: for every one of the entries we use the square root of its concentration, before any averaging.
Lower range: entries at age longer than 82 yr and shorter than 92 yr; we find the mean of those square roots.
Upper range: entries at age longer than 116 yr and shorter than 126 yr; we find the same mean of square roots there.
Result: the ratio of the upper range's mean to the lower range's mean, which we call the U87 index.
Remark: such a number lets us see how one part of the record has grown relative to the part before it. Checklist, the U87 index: 0.93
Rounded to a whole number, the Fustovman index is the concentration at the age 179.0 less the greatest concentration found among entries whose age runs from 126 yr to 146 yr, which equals -5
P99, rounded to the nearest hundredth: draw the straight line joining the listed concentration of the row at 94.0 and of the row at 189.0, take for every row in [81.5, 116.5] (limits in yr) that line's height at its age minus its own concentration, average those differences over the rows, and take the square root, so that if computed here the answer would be 2.04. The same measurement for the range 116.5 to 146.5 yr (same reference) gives 2.25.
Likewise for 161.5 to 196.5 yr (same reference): 0.99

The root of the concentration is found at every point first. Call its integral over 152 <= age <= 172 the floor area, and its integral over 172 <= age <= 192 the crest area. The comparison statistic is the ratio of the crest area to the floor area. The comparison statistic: 0.977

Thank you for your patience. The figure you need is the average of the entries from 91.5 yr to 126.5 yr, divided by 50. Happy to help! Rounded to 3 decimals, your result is 0.943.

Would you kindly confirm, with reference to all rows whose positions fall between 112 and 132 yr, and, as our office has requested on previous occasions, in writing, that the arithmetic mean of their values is 44.7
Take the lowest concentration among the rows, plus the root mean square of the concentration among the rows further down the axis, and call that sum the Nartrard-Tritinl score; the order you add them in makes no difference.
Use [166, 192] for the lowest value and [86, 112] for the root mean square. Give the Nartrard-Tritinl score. 89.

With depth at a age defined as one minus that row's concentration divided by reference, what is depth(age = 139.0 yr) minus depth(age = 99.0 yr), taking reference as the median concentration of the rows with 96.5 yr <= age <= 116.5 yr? 0.18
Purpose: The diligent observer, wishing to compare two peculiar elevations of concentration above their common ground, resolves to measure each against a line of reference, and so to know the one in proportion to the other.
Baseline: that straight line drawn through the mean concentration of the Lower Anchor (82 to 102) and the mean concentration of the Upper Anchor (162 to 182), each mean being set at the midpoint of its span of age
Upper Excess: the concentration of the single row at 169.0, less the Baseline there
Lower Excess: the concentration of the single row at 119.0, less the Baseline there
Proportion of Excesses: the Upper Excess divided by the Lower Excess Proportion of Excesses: 0.1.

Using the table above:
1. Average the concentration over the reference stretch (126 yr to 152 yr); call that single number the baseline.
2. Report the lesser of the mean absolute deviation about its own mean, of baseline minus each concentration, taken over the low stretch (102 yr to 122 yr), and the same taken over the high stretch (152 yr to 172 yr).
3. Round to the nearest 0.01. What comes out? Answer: 0.93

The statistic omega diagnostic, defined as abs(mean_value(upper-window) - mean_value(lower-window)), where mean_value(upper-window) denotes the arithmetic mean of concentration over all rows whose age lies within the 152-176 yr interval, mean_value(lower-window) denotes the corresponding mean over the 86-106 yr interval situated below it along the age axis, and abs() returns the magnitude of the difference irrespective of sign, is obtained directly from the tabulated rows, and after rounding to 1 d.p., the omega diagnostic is 8.7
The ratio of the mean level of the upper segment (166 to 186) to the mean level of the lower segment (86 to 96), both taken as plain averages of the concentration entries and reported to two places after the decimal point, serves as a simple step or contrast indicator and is 0.77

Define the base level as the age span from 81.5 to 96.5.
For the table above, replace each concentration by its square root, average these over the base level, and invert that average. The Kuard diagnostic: 0.138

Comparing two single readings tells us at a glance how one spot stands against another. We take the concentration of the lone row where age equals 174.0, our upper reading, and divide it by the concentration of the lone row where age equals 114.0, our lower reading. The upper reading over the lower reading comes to 0.90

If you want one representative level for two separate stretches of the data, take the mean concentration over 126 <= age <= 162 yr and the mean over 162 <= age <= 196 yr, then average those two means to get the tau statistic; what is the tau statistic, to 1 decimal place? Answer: 41.7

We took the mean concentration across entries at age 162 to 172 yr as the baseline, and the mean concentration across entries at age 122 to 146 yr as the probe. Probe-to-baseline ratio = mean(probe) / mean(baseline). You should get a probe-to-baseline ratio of 1.04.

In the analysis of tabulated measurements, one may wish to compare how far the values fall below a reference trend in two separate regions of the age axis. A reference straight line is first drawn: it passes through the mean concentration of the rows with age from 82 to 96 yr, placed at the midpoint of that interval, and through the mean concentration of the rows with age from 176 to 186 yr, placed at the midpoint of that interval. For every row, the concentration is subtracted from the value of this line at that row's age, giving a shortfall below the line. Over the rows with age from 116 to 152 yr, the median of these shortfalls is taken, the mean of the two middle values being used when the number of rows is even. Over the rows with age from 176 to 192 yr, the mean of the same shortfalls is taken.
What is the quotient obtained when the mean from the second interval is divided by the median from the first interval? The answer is -0.2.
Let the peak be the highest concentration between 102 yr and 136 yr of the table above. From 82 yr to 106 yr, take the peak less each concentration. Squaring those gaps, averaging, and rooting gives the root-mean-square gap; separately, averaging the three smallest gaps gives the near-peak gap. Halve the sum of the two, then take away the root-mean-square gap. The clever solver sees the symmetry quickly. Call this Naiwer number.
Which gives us -5.3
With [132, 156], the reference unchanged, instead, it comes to -1.3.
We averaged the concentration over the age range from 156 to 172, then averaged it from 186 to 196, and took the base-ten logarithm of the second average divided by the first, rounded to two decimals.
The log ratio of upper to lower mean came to -0.02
